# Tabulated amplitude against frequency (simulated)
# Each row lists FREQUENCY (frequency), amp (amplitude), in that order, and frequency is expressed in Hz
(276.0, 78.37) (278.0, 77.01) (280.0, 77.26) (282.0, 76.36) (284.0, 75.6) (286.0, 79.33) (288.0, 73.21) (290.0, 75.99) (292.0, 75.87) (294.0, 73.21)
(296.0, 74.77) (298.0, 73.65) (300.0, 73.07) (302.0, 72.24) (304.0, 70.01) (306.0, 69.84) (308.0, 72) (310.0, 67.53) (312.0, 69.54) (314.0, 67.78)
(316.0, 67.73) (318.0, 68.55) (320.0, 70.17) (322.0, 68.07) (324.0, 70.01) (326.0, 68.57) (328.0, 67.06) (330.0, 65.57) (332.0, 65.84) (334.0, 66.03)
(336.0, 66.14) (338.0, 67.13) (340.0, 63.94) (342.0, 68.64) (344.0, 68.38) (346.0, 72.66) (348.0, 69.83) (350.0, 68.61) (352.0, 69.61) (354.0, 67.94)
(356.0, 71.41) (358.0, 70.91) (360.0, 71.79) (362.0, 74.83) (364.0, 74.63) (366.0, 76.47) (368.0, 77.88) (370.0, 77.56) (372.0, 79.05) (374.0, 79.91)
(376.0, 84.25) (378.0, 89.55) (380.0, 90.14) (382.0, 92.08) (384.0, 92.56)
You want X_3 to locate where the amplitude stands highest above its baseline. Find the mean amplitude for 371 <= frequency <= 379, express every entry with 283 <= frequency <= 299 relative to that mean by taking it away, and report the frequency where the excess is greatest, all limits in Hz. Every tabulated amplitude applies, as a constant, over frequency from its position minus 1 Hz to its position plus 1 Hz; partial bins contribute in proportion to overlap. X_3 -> 286.0 Hz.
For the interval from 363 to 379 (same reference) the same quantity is 378.0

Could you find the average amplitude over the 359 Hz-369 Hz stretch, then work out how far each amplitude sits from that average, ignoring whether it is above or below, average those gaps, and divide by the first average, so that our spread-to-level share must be 0.0219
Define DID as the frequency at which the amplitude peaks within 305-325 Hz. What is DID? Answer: 308.0 Hz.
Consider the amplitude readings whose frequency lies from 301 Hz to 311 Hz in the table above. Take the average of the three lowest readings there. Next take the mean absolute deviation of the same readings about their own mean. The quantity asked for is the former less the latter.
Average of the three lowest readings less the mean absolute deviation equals 68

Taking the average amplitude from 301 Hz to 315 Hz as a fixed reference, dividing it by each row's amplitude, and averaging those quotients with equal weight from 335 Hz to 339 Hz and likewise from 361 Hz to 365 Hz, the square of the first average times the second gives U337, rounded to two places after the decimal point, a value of 1.03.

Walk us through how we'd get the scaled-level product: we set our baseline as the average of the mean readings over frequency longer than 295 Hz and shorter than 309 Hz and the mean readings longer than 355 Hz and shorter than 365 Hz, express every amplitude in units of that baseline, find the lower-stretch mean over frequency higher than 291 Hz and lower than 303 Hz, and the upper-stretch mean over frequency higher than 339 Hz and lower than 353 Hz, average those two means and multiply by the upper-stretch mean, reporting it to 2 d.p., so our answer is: 0.93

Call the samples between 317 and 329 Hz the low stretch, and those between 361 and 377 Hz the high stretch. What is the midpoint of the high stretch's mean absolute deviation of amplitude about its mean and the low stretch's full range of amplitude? 2.7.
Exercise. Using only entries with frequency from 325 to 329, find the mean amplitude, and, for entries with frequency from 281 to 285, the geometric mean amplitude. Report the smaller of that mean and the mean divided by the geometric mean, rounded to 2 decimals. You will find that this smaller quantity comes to 0.89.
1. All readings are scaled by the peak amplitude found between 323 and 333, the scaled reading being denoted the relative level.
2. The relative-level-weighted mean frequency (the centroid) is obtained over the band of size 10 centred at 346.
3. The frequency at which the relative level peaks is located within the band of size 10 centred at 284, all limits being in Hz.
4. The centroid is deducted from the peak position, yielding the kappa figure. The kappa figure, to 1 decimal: -60.0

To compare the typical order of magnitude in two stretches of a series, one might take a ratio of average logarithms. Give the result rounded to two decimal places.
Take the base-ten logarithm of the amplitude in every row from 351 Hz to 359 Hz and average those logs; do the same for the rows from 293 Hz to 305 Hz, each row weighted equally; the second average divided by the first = 1.01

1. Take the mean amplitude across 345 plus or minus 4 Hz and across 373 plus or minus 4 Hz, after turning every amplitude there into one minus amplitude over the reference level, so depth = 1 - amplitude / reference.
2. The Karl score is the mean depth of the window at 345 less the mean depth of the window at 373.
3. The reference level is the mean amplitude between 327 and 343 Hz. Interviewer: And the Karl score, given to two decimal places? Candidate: 0.16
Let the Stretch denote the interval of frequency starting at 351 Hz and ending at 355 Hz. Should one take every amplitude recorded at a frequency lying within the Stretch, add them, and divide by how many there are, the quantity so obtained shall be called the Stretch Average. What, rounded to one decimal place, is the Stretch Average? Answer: 68.8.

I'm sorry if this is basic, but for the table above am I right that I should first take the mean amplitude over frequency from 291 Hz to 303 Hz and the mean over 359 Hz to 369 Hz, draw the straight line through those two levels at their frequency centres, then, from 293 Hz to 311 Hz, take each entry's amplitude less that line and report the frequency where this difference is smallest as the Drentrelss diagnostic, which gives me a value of 310.0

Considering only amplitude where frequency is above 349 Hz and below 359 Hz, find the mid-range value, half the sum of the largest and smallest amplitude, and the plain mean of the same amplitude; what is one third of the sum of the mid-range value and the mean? 46.5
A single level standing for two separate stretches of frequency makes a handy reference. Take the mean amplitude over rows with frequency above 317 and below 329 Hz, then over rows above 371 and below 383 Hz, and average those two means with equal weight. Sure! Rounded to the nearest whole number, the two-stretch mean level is 77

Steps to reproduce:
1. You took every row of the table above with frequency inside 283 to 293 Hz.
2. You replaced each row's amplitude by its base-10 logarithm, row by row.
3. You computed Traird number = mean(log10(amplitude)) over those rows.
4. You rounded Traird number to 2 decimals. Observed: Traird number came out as 1.88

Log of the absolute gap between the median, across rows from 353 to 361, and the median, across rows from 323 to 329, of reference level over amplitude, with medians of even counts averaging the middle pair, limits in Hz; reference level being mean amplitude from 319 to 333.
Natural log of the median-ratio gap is -3.3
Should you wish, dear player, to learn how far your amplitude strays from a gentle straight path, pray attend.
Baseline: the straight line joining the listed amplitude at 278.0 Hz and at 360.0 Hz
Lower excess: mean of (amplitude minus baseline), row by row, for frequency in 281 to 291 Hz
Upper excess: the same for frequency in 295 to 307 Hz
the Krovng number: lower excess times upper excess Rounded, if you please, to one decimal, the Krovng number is 1.3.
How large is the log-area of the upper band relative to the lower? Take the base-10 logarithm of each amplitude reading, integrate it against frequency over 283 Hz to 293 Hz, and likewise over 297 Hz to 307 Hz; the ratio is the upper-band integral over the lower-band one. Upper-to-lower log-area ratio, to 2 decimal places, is 0.99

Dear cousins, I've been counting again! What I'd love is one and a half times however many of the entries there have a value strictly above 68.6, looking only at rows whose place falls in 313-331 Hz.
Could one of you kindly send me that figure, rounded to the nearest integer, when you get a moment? 3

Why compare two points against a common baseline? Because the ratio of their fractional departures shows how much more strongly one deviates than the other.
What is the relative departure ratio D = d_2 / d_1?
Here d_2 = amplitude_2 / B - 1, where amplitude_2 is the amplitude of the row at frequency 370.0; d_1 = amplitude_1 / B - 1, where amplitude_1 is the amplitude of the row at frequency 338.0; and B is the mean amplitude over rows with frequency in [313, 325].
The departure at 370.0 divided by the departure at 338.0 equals -5.6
